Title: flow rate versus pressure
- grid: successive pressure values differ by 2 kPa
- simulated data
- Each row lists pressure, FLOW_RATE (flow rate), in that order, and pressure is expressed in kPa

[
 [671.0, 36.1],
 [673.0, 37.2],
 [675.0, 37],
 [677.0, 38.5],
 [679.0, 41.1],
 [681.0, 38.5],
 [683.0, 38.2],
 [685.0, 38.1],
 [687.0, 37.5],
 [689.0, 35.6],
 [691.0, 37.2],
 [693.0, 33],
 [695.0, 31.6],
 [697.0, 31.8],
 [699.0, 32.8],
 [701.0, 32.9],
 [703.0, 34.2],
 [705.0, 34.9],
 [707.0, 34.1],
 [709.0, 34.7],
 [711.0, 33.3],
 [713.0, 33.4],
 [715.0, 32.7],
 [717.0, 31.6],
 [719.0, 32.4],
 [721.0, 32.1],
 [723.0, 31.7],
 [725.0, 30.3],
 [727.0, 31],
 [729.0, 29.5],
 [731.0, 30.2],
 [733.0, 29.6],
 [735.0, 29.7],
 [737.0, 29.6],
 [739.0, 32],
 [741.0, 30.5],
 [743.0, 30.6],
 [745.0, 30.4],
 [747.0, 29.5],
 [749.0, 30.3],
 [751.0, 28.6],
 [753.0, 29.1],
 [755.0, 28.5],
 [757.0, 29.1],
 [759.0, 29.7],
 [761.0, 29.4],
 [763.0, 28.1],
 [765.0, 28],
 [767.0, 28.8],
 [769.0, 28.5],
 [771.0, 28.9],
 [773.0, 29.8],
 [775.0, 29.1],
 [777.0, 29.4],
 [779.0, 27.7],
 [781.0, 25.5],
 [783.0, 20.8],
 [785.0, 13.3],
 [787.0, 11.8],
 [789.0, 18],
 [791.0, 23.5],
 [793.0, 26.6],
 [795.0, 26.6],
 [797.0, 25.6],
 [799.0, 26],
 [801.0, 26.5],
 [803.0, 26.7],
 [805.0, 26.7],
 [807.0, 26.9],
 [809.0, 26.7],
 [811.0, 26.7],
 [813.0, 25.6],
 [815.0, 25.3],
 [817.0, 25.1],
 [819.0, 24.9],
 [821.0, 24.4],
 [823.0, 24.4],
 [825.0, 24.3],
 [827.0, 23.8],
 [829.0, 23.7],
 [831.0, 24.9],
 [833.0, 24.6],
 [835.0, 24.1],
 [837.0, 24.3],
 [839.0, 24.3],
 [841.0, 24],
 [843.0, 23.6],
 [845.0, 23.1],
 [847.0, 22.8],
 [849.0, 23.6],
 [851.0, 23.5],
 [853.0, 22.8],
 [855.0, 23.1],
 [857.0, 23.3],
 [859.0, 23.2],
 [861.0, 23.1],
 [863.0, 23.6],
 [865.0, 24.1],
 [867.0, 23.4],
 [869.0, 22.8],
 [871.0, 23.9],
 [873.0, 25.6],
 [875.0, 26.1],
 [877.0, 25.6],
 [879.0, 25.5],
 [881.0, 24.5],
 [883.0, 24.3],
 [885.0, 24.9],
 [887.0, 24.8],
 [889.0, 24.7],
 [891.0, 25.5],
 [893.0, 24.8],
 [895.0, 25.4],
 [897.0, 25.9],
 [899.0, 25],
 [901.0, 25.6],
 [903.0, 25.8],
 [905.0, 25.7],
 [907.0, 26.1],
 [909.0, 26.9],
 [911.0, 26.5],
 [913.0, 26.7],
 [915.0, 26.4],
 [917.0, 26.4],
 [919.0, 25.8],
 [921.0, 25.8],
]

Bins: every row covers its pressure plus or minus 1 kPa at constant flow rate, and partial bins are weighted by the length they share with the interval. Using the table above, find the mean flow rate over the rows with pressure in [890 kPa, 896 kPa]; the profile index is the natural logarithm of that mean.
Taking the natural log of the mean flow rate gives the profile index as 3.23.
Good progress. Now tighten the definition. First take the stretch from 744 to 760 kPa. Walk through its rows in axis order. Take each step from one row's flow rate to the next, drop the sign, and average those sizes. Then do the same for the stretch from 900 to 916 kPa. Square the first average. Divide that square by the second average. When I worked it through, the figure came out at 1.9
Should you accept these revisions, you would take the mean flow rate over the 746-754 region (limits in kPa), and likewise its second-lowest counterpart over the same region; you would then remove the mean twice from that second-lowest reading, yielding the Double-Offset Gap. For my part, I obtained -30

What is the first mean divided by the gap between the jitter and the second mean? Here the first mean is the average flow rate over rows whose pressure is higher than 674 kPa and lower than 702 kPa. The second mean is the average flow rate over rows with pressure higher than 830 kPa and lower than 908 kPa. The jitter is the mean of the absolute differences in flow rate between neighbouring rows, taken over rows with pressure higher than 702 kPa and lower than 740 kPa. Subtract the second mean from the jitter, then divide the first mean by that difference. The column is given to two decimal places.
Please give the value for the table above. -1.52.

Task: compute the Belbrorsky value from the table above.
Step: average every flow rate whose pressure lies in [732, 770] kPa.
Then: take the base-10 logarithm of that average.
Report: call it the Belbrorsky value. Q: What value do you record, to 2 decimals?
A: 1.47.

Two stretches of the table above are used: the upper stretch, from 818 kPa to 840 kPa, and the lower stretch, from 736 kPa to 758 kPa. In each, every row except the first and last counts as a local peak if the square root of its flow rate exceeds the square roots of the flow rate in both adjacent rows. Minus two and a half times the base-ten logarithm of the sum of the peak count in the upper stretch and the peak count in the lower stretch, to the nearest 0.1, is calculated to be -1.7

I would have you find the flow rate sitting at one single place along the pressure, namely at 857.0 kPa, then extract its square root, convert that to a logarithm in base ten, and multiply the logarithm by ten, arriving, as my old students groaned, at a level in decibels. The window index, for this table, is 6.84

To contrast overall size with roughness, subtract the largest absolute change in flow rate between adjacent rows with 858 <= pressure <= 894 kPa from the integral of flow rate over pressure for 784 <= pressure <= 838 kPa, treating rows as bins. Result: 1300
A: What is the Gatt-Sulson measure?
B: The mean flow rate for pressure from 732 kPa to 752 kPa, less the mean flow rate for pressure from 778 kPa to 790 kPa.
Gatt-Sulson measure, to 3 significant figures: 10.6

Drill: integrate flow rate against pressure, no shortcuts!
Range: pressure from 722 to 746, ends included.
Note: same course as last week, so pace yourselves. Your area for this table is 730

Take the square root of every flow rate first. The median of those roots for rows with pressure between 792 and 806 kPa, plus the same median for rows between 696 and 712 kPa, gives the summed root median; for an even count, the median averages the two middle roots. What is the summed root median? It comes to 11.0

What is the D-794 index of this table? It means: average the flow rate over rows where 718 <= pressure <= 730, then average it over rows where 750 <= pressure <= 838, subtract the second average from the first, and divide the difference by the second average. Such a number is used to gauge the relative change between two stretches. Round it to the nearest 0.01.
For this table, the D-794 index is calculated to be 0.21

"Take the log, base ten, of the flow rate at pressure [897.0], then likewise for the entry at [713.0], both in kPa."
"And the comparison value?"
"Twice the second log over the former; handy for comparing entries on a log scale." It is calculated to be 2.16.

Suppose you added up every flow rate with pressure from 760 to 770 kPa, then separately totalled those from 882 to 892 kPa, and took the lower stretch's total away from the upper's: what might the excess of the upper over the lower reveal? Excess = -19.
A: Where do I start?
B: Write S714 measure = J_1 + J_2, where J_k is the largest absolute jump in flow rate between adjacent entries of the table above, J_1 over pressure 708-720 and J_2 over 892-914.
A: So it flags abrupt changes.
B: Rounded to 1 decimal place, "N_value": 2.3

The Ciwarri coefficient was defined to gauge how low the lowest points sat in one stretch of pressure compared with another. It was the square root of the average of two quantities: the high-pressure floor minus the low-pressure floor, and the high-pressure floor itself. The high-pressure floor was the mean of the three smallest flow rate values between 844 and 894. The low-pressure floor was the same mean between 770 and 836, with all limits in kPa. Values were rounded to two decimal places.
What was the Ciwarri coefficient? 3.95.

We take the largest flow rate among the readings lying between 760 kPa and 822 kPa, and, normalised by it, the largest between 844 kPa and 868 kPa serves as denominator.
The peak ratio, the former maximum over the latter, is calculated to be 1.24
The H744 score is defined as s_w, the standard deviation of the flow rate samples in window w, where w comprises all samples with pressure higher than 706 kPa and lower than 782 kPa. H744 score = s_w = 1.9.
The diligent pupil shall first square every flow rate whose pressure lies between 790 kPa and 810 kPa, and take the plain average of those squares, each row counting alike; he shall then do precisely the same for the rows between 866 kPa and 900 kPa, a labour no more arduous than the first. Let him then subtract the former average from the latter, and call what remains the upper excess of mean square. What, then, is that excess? -67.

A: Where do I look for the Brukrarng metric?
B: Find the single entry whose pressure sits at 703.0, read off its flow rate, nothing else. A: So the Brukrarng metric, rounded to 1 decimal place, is 34.2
